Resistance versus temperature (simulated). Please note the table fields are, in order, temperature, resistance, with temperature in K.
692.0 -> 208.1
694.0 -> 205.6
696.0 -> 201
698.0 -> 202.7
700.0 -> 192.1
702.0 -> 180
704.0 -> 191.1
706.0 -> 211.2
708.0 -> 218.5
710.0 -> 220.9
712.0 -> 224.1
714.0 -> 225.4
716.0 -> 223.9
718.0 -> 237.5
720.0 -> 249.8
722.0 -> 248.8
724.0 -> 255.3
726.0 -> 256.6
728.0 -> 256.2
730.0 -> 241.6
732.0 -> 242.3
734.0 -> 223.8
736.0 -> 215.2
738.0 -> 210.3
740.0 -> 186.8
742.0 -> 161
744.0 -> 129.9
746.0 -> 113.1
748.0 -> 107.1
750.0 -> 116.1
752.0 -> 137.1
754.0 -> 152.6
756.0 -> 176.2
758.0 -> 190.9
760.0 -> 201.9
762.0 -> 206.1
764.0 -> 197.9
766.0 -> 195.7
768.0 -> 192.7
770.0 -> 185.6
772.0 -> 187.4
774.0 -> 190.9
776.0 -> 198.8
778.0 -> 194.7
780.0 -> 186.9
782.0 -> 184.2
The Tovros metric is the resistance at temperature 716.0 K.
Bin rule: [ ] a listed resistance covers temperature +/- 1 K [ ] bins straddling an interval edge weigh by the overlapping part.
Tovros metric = 223.9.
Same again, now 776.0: 198.8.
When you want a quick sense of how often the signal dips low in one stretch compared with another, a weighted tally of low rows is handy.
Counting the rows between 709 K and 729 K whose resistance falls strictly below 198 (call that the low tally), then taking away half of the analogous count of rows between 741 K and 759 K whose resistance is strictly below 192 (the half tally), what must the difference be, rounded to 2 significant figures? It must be -4.5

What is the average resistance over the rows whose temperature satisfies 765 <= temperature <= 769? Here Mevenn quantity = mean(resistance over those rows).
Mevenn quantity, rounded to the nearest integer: 194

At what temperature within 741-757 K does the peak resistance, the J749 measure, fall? 756.0 K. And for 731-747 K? 732.0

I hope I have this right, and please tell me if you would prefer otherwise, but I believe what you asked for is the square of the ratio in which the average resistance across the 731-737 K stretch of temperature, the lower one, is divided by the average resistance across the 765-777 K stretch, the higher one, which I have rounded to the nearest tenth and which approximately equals 1.4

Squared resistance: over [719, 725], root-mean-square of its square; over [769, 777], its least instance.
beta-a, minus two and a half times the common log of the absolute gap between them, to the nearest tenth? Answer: -11.1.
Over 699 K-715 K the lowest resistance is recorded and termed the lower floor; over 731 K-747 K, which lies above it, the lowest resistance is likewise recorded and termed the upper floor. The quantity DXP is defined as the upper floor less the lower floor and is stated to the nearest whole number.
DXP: -67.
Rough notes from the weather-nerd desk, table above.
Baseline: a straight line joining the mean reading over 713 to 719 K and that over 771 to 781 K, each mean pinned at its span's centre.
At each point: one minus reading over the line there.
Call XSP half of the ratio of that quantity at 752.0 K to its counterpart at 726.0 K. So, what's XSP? -1.1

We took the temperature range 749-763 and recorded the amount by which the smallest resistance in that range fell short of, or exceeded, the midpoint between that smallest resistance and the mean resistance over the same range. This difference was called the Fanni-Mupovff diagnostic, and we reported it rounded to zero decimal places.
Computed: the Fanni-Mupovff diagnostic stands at -26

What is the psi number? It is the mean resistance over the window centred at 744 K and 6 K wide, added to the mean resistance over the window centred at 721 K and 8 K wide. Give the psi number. 383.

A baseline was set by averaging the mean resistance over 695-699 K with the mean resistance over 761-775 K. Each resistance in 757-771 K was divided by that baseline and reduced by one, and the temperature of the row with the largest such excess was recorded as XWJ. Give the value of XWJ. 762.0 K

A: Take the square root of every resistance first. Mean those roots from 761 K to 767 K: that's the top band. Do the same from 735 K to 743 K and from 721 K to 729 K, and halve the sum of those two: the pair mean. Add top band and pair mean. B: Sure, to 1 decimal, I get 29.1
